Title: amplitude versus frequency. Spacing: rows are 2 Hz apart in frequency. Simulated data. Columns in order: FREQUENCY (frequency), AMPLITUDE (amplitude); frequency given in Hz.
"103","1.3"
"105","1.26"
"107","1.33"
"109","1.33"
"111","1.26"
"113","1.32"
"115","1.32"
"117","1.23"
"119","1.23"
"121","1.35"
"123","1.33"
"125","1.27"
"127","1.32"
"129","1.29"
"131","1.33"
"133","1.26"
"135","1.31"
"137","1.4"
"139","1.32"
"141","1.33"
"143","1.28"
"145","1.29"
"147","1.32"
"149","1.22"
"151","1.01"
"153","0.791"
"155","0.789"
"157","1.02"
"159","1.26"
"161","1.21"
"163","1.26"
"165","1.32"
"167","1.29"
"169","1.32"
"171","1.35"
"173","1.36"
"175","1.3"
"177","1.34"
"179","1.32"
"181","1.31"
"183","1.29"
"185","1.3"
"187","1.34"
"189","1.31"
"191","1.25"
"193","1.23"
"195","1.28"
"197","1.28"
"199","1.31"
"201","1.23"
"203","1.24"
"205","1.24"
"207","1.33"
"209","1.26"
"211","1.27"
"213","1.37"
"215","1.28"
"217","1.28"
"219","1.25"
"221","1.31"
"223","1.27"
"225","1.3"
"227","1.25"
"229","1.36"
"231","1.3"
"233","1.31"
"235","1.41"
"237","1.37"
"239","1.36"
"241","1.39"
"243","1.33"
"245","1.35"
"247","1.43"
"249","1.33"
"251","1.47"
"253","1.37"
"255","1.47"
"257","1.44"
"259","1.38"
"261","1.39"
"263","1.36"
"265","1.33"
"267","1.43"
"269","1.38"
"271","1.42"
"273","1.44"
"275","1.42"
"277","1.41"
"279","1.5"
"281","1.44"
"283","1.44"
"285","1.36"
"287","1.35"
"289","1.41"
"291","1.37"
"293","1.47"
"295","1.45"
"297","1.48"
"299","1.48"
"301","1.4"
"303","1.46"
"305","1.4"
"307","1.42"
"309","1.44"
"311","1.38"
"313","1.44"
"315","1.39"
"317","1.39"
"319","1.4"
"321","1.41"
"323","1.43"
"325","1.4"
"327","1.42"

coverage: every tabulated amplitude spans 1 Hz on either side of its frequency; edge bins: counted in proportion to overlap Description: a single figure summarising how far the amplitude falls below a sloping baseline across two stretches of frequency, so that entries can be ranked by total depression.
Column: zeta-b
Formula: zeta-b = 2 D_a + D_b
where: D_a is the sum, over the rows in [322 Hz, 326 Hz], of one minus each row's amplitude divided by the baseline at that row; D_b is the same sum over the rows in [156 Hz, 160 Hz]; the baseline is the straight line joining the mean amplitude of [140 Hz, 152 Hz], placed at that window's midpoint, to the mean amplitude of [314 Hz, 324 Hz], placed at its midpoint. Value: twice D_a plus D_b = 0.16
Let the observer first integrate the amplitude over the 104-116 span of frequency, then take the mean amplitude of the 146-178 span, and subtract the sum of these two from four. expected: -13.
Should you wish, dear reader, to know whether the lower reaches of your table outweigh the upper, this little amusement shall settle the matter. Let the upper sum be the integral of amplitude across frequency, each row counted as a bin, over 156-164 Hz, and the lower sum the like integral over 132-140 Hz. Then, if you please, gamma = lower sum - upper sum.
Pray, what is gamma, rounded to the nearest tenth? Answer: 1.1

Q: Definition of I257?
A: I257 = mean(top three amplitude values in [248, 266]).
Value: 1.46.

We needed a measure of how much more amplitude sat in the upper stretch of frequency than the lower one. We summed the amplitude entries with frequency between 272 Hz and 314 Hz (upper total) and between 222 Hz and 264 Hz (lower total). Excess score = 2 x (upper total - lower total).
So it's 2.6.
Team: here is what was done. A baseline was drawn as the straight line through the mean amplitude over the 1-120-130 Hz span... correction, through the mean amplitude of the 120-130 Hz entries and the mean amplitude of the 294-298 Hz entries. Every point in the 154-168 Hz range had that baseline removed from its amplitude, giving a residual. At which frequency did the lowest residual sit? 155 Hz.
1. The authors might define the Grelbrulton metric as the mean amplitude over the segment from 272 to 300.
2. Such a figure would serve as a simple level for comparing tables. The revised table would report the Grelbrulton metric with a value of 1.43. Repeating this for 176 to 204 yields 1.29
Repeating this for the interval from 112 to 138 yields 1.30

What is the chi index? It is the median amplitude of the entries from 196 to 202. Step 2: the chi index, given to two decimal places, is 1.28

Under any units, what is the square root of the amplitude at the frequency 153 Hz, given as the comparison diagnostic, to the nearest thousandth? 0.889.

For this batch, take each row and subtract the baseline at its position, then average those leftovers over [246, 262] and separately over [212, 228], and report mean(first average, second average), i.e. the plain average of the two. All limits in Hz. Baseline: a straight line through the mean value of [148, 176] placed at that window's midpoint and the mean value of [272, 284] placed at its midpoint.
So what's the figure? 0.001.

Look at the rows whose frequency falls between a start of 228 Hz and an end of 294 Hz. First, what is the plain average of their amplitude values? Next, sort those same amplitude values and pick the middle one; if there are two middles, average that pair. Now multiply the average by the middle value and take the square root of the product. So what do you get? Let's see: 1.39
